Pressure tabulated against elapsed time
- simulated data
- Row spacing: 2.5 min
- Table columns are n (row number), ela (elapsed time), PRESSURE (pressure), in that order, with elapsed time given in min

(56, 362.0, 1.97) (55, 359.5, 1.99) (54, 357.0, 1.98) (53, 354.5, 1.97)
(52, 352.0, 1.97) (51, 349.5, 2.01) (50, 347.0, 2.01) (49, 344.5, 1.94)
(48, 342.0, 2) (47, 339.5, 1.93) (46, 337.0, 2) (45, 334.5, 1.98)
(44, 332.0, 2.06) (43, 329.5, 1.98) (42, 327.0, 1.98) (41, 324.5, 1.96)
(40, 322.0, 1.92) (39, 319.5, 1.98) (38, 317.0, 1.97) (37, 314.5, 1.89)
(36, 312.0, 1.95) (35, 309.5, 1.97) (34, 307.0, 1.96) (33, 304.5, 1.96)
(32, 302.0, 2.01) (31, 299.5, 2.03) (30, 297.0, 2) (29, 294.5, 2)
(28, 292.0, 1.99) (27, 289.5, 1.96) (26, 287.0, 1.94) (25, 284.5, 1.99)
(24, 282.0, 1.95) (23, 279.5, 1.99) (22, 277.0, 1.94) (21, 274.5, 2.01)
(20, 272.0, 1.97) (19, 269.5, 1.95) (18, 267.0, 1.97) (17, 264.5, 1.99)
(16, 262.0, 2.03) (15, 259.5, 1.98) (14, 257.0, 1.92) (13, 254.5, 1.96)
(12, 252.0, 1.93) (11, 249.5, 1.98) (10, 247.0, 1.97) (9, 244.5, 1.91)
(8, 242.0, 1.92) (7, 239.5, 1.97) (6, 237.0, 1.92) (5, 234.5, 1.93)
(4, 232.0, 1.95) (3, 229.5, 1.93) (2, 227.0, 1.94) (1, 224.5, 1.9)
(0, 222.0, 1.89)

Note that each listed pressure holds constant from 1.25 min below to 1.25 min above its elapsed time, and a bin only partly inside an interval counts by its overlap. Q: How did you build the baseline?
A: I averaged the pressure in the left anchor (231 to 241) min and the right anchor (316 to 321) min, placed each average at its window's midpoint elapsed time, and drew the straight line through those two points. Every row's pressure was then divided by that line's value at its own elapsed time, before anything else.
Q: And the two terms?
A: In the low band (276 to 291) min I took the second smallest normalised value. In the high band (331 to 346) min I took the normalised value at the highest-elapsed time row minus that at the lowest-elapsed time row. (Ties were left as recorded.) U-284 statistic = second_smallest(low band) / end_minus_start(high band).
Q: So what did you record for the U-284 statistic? -16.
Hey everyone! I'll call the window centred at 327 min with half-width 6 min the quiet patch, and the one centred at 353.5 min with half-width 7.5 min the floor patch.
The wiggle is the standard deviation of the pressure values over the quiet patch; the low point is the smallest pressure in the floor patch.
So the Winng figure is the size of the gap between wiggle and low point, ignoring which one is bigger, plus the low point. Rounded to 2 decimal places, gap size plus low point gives 3.89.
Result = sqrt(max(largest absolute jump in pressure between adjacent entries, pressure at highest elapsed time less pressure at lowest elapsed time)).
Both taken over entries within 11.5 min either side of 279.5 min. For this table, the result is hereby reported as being 0.26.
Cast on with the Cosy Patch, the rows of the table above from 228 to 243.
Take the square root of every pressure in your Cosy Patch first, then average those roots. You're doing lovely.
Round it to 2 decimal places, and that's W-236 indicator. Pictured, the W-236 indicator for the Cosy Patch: 1.39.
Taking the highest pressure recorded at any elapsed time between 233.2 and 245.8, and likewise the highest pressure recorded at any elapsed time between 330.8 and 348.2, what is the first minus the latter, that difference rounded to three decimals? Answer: -0.090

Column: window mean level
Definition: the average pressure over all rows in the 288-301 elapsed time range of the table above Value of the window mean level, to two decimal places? 2.00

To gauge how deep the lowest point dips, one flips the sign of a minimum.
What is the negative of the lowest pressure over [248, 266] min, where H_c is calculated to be -1.920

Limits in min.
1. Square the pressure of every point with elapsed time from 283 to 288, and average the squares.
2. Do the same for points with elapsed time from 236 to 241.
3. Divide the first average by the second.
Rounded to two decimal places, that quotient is 1.02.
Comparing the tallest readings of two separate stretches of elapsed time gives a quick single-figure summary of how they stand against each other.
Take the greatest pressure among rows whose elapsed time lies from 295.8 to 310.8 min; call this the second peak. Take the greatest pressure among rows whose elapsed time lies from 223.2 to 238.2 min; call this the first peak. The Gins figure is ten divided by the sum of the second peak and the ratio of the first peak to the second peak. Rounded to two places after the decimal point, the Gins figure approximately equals 3.34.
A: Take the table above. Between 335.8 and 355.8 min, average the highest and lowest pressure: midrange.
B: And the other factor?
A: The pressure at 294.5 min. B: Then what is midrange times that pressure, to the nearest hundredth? 3.94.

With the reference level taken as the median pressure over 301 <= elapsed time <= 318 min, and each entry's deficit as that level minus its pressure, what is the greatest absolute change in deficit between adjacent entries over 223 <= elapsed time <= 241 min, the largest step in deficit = 0.050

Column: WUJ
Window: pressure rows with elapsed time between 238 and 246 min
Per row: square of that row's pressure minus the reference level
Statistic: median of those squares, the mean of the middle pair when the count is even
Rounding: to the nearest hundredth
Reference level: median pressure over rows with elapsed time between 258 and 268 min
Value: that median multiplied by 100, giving 0.42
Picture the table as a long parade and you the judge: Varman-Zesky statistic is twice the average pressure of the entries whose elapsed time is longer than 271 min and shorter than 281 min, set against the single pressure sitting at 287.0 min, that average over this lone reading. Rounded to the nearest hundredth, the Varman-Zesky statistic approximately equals 2.04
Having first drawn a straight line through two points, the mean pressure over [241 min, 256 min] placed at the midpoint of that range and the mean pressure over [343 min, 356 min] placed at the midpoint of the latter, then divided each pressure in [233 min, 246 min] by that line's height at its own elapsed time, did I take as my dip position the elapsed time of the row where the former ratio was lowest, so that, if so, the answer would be 244.5 min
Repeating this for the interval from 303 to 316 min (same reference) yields 314.5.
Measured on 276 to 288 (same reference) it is 287.0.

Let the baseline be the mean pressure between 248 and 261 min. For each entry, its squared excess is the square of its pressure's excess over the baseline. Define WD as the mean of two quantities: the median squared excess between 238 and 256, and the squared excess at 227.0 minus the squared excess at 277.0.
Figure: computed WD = 0.0003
